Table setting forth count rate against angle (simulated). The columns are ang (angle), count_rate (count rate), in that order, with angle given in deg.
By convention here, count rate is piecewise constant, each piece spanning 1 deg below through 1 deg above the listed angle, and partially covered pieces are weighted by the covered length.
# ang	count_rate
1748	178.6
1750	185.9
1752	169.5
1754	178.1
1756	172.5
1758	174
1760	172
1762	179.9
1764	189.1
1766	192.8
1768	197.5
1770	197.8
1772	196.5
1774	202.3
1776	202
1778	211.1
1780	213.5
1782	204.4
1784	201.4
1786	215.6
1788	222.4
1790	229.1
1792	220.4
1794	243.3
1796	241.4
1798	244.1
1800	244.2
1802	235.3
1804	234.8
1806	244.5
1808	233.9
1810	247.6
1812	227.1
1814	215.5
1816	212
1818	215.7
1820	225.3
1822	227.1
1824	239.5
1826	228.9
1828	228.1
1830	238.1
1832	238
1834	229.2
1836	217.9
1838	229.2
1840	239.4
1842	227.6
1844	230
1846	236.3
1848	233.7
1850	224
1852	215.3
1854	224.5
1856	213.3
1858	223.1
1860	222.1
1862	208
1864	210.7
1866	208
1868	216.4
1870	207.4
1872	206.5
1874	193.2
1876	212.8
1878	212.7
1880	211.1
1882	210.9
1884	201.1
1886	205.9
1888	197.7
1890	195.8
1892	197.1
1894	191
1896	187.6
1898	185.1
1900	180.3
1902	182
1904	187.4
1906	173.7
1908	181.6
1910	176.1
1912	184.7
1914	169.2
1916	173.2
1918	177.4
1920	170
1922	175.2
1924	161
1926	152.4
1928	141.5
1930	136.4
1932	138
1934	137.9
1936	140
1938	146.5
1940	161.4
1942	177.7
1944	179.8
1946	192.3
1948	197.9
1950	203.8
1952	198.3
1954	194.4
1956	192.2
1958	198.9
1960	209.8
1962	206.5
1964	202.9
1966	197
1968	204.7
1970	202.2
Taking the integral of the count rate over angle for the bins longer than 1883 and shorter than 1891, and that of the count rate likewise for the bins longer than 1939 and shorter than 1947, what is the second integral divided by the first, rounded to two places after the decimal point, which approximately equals 0.89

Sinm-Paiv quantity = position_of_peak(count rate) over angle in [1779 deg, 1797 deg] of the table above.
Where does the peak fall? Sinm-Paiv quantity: 1794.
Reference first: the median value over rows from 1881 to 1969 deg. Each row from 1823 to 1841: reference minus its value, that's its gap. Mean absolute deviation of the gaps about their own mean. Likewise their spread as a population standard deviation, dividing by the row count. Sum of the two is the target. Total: 13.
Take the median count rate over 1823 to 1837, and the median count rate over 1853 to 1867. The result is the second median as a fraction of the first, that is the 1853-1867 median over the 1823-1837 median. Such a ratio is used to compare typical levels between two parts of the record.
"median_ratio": 0.93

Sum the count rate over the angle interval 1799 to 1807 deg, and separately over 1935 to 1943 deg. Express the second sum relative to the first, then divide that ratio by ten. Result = 0.065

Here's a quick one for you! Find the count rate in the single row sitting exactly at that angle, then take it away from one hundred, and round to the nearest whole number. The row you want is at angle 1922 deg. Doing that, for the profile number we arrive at -75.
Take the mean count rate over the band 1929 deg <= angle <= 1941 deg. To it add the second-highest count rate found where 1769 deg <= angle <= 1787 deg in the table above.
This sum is 357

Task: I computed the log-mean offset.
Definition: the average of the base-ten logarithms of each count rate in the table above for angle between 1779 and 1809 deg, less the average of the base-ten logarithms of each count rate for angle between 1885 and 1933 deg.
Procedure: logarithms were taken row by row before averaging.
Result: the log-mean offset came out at 0.12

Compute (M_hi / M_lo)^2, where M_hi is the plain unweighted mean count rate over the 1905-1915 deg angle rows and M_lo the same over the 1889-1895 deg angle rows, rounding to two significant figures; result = 0.83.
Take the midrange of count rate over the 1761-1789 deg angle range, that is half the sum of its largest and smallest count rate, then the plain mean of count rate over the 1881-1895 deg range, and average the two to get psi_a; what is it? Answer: 201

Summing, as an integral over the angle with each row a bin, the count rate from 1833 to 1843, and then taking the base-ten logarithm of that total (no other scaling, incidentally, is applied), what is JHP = 3.36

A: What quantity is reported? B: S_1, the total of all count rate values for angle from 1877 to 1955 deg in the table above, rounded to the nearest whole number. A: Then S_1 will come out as 6986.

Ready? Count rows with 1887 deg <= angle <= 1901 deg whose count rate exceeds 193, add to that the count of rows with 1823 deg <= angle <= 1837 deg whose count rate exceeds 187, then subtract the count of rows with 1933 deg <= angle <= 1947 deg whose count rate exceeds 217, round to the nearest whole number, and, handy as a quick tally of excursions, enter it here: 10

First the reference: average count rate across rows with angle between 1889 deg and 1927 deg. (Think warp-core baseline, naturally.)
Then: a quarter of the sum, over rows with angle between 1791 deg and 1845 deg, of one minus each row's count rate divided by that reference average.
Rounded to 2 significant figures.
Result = -2.0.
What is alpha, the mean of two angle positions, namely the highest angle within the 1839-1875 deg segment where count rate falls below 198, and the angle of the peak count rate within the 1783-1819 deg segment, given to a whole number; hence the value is 1842 deg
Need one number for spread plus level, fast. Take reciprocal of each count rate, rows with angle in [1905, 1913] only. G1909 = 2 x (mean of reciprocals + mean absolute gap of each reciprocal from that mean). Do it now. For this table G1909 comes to 0.0114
